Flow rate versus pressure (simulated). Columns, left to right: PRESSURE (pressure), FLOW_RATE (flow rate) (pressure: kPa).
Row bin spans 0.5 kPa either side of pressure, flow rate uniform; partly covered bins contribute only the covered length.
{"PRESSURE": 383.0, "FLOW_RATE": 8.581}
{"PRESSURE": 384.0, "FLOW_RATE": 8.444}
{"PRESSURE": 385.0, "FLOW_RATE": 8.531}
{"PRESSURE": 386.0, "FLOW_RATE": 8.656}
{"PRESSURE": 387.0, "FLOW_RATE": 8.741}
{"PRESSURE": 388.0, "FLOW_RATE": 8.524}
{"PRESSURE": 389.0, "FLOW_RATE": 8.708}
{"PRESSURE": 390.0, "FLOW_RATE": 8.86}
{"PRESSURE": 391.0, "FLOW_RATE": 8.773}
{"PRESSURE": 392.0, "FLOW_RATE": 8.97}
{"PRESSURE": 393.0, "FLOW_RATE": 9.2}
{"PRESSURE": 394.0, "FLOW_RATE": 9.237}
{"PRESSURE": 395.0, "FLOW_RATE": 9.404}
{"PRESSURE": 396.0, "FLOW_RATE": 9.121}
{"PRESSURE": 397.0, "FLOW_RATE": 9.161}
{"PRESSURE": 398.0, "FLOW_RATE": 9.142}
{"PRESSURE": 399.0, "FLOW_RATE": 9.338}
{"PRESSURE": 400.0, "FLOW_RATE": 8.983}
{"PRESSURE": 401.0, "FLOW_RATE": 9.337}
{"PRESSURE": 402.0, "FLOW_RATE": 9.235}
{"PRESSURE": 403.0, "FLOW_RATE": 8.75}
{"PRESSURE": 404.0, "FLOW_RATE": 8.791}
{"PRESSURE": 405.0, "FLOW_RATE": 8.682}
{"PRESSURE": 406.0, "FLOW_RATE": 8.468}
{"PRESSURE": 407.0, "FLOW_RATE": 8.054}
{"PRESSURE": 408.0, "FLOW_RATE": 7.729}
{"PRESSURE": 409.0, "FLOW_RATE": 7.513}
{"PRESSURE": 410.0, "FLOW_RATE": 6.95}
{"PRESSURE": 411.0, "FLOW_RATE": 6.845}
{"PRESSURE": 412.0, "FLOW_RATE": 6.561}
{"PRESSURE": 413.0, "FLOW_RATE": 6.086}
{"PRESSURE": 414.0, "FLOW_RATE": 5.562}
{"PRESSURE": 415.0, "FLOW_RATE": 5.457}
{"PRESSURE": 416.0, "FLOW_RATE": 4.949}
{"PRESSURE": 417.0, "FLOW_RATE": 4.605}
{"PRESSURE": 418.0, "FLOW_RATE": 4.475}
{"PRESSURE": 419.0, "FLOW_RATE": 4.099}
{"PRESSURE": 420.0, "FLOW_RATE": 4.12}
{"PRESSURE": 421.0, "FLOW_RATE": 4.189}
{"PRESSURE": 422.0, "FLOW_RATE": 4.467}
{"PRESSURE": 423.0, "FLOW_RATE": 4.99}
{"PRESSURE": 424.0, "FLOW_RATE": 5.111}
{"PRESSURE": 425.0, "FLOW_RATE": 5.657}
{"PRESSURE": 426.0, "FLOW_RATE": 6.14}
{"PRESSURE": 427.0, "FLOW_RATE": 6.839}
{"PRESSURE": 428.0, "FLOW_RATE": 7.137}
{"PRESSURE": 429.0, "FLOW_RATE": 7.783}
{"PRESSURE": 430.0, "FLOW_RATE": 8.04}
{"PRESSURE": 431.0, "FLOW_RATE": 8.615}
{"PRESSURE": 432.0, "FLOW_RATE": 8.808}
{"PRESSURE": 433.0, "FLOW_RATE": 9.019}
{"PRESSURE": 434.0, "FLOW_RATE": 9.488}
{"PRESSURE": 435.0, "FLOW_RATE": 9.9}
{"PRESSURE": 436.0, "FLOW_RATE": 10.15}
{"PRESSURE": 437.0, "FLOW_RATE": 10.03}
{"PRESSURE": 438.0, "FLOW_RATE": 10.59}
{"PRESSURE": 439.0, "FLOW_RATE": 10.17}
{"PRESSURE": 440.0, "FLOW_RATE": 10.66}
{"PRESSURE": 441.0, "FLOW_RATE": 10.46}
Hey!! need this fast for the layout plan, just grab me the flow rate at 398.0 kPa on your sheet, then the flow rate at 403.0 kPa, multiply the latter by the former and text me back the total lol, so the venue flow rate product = 80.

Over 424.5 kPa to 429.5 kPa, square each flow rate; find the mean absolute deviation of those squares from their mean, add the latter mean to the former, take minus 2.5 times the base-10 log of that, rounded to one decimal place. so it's -4.3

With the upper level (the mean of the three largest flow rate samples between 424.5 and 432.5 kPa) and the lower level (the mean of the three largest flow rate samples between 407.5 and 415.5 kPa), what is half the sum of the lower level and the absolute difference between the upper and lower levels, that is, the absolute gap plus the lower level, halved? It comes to 4.2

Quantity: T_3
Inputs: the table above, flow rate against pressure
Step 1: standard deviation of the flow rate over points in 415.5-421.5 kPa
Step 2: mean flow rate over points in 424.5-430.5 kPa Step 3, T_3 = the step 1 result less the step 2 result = -6.6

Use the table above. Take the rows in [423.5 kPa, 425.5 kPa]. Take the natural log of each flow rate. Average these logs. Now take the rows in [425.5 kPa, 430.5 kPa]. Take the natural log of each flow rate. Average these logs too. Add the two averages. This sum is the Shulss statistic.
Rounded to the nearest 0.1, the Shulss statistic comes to 3.6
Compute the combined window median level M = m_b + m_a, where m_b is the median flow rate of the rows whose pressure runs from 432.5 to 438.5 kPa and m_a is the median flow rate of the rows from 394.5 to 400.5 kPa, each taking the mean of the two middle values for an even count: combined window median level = 19.1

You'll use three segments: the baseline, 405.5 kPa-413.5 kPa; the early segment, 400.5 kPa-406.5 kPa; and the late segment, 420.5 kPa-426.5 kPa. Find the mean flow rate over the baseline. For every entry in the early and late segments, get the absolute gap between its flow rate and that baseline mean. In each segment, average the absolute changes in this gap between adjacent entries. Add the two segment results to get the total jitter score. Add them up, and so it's 0.58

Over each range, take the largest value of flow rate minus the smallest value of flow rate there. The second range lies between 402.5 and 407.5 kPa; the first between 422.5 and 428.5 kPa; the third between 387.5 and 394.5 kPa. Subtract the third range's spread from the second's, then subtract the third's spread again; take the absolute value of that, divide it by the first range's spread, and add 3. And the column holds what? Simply 3.3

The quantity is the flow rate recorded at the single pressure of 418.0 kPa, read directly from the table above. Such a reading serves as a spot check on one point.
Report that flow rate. 4.475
